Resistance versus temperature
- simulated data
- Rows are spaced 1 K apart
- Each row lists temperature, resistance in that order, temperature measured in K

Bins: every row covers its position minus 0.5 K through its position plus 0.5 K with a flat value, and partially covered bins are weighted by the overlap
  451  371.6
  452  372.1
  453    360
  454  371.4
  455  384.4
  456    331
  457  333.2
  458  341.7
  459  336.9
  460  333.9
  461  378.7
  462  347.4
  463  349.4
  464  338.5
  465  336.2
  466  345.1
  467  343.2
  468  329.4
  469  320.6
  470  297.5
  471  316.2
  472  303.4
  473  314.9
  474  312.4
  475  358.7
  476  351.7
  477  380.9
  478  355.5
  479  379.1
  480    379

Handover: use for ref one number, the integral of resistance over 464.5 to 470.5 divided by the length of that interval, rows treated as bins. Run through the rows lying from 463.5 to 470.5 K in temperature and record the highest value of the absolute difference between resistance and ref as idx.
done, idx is 31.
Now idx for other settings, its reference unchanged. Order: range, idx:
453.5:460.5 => 56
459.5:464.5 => 50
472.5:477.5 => 52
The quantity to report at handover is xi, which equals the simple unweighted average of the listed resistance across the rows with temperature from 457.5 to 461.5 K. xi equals 348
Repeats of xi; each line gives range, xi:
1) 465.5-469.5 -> 335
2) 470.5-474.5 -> 312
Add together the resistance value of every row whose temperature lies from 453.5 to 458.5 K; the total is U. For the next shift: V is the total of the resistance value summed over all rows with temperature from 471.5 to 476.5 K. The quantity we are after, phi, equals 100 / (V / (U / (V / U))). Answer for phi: 115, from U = 1762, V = 1641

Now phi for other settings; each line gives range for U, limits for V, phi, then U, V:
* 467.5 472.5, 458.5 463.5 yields 81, 1567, 1746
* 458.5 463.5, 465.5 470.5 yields 114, 1746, 1636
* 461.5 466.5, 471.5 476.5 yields 109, 1717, 1641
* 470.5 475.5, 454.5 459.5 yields 86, 1606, 1727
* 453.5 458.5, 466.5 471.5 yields 120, 1762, 1607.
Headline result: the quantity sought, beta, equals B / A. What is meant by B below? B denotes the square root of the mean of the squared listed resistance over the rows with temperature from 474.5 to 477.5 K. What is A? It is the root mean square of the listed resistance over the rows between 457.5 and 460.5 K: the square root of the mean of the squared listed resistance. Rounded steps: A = 338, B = 364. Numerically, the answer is 1.08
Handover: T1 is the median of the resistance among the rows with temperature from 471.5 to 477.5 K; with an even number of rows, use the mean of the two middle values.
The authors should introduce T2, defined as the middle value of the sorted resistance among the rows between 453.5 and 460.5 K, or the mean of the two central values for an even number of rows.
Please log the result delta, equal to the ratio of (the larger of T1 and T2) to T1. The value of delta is 1.01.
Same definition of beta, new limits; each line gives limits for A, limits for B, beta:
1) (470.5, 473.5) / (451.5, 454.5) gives 1.18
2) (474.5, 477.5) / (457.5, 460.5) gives 0.93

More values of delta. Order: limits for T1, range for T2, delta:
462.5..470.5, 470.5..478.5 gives 1.00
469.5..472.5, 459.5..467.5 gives 1.13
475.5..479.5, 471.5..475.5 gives 1.00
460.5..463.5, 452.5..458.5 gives 1.00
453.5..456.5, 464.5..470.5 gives 1.00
